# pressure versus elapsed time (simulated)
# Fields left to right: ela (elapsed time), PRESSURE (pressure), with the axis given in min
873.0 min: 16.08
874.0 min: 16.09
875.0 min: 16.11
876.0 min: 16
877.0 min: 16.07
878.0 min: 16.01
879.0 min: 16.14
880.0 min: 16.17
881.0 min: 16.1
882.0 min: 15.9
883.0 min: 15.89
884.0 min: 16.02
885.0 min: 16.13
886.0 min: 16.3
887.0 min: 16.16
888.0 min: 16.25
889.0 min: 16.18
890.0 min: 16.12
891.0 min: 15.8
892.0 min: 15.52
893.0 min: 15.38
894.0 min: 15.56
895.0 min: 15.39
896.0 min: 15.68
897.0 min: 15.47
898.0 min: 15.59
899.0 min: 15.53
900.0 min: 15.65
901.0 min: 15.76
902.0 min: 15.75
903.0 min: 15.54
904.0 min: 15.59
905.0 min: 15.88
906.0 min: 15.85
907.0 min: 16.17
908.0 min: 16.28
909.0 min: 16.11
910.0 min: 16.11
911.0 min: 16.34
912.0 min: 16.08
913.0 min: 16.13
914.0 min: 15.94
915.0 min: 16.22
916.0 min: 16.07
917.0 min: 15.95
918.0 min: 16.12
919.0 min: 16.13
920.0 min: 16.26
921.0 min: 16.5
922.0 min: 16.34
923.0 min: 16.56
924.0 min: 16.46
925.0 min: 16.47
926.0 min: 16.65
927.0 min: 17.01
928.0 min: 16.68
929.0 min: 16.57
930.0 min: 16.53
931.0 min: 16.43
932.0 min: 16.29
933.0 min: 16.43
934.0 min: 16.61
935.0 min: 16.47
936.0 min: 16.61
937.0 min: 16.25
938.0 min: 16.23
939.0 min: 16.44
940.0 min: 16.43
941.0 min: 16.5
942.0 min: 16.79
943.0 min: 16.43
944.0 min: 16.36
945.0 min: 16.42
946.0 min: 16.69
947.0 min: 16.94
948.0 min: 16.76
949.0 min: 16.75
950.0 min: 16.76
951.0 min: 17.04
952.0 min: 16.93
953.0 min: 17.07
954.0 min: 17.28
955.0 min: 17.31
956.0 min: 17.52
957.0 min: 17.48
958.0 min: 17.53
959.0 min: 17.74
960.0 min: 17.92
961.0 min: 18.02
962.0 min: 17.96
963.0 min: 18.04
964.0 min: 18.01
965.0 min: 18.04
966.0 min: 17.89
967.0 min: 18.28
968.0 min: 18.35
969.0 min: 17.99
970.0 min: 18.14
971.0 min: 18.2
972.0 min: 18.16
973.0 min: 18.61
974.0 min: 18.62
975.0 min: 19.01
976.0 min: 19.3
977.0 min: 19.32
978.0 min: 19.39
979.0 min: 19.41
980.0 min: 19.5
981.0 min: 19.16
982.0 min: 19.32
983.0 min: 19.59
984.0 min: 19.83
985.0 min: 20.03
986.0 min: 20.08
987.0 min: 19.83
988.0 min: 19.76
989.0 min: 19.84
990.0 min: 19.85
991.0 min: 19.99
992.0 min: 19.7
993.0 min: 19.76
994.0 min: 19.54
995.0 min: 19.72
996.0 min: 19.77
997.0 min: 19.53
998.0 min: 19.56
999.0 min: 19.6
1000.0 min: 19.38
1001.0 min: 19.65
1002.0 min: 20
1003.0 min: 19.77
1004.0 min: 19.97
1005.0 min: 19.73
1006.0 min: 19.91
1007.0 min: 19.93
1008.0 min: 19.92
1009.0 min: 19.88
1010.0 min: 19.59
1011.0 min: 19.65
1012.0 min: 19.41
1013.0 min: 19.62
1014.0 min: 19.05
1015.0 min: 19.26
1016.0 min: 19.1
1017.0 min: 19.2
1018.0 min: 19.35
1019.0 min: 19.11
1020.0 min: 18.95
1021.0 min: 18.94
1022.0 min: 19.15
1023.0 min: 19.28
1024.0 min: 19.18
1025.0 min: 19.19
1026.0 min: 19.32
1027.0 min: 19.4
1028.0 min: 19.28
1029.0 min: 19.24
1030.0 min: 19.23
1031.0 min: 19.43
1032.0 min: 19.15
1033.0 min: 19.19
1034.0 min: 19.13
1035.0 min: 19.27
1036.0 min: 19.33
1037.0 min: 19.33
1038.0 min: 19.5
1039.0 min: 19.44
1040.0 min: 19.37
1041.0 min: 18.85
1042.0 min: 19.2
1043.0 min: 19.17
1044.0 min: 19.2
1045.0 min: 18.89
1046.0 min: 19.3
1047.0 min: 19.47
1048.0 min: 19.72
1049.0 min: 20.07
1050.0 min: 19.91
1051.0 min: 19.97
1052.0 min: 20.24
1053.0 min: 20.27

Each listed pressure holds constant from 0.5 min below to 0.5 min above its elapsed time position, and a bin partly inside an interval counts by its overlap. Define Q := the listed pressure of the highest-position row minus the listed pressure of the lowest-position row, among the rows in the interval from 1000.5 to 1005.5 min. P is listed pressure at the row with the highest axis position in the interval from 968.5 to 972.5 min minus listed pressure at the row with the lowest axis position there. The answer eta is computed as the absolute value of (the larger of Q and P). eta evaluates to 0.17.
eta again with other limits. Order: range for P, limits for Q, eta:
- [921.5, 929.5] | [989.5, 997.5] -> 0.23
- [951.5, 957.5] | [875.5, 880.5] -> 0.55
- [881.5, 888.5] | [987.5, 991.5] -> 0.35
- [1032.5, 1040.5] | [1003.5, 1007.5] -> 0.18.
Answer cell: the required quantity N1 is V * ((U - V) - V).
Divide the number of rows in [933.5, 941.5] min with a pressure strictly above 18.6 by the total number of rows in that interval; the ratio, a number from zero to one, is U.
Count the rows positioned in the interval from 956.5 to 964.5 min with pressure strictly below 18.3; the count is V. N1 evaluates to -128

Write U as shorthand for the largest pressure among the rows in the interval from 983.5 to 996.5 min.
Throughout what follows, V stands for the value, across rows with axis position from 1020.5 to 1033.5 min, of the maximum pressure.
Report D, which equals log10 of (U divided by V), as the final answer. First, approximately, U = 20.08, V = 19.43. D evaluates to 0.01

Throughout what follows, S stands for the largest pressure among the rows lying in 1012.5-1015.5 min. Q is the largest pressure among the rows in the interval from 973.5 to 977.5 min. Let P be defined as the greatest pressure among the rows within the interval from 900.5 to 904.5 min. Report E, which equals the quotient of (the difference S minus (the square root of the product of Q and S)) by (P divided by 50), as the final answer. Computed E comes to 0.5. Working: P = 15.76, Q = 19.32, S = 19.62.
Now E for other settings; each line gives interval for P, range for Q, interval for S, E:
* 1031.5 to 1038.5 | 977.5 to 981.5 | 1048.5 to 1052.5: 1.0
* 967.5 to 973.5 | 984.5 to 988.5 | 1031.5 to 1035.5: -1.1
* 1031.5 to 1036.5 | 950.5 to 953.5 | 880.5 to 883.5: -1.2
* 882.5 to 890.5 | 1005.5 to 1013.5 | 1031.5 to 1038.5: -0.7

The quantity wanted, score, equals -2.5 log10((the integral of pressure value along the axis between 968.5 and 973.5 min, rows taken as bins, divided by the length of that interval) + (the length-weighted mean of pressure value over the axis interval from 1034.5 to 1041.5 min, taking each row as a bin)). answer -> -3.94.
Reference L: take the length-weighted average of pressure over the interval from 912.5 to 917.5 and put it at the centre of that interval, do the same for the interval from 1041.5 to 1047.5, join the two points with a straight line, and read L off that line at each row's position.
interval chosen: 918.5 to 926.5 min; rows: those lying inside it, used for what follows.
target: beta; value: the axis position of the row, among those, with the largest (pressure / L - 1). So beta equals 926.0 min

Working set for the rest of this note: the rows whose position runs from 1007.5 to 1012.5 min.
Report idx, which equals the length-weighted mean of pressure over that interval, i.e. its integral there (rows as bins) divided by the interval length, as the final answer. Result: 19.7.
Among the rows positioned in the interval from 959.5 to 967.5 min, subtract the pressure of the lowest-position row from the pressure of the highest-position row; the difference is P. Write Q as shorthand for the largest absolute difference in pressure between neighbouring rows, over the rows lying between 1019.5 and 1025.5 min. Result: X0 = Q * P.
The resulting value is 0.08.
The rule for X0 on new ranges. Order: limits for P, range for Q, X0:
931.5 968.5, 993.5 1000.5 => 0.49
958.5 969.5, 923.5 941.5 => 0.09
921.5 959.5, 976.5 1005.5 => 0.49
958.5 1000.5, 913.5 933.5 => 0.59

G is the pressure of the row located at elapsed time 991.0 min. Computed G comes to 19.99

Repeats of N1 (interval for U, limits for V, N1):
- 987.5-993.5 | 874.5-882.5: -120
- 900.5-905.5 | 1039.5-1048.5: 0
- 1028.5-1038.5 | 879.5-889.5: -190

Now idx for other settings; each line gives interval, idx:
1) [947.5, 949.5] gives 16.8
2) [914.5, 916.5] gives 16.1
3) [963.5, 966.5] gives 18.0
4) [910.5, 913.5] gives 16.2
